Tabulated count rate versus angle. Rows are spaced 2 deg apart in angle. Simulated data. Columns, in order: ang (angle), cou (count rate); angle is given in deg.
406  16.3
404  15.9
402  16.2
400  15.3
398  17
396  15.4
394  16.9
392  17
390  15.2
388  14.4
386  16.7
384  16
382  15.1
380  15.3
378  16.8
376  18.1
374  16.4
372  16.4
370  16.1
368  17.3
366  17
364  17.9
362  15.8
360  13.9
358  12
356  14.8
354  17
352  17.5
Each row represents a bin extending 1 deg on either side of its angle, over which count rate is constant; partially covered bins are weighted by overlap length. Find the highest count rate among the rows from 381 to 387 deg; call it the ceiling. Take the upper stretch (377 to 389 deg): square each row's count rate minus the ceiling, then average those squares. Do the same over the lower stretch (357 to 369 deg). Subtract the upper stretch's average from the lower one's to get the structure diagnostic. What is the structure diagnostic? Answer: 3.7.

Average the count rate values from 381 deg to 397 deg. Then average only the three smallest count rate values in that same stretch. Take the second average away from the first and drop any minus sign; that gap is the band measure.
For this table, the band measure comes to 0.94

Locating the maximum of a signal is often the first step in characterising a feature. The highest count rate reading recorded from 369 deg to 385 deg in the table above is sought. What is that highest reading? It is 18.1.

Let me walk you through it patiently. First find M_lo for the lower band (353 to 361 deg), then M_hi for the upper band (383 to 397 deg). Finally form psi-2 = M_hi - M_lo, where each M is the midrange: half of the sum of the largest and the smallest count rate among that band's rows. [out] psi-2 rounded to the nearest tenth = 1.2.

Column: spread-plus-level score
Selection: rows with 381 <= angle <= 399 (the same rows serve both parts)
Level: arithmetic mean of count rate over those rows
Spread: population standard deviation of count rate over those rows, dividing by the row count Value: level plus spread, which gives 16.9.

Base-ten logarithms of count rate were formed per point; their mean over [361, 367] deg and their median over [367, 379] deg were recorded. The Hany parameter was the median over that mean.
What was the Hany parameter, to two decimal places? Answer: 0.99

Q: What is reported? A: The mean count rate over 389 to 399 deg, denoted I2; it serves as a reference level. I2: 16.3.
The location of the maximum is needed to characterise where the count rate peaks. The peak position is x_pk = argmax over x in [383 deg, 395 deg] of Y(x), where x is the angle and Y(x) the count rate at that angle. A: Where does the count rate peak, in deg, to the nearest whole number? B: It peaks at 392 deg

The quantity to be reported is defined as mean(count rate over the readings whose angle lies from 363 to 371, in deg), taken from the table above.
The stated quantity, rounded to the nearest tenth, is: 17.1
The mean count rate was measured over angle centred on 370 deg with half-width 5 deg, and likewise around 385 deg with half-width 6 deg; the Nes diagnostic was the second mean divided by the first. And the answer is 0.93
